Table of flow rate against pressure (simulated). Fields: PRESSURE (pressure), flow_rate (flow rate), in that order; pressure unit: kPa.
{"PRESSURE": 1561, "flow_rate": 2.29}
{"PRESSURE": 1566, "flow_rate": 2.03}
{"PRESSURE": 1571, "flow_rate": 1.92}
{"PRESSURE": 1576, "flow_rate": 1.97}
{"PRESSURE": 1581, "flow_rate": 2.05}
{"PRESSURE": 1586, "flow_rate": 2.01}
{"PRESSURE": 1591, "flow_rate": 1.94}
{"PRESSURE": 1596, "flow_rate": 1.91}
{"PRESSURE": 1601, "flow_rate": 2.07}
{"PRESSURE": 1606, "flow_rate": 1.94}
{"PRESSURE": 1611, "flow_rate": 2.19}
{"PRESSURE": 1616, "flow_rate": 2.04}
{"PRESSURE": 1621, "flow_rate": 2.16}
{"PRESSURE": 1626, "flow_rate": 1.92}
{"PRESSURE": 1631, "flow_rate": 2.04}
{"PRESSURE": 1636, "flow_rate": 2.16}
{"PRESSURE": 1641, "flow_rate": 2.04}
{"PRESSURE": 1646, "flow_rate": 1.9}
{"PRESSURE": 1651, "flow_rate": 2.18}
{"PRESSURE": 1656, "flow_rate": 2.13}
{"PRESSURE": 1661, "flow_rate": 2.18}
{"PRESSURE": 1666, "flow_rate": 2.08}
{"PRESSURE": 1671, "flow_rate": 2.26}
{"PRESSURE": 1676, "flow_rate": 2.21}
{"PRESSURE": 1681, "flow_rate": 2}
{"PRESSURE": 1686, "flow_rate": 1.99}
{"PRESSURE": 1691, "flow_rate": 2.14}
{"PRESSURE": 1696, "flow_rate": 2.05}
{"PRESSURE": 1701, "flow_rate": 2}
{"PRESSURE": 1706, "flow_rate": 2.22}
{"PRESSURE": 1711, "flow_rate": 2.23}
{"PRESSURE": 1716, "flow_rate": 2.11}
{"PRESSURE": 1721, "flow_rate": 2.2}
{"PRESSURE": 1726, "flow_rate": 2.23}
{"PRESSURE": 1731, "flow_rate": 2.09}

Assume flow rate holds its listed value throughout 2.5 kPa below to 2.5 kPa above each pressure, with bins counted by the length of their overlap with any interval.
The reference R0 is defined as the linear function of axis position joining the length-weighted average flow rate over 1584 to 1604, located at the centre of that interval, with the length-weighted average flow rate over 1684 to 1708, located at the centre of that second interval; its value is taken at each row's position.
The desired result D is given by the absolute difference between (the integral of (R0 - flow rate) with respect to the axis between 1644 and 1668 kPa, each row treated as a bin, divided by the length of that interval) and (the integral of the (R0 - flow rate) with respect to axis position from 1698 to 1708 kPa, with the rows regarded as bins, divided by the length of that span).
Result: 0.04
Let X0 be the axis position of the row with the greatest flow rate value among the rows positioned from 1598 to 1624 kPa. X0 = 1611 kPa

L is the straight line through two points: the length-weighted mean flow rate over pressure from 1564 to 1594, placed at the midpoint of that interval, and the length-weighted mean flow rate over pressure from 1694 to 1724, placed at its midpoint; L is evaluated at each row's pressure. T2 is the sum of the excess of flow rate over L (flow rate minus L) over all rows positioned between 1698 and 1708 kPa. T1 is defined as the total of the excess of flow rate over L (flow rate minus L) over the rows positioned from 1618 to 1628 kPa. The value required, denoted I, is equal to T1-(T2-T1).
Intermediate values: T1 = 0.01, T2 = -0.04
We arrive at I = 0.05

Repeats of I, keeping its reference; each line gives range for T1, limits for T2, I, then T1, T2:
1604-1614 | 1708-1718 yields 0.13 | 0.09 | 0.05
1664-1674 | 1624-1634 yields 0.45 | 0.16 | -0.13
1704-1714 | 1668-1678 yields 0.07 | 0.18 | 0.28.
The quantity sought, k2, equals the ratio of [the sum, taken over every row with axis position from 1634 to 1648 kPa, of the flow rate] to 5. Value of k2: 1.2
